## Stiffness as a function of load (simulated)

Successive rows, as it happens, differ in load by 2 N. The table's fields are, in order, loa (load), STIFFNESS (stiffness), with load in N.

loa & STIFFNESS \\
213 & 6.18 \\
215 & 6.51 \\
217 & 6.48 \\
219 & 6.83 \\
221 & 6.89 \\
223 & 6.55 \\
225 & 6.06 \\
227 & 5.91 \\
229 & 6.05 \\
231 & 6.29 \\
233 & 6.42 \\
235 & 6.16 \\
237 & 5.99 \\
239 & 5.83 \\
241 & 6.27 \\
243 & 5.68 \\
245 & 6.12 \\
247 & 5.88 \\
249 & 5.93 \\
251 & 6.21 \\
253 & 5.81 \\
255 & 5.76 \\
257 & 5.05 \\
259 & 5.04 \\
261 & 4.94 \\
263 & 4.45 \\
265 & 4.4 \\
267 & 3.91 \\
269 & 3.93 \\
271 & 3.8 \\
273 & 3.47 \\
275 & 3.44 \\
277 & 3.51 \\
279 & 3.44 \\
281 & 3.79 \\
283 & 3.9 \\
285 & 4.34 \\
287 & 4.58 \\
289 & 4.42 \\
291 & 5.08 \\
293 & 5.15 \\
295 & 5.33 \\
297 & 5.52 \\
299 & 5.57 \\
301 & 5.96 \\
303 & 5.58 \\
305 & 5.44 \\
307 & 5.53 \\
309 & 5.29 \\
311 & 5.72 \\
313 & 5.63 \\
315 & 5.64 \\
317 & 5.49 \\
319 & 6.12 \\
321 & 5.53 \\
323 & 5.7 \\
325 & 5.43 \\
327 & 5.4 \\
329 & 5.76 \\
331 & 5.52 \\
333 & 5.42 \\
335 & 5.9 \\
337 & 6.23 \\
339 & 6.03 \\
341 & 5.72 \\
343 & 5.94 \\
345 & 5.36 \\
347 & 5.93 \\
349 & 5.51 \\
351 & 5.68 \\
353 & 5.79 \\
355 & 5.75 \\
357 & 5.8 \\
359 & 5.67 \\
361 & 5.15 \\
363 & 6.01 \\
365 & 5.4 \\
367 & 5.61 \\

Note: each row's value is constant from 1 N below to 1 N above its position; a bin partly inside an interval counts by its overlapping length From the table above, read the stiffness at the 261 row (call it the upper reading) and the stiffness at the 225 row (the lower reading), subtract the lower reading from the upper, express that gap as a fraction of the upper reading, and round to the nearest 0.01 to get -0.23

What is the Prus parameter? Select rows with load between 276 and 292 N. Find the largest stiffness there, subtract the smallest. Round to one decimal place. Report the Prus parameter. 1.6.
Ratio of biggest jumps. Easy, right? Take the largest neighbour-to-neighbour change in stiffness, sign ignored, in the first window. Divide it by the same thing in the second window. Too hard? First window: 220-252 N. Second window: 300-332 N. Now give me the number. 0.94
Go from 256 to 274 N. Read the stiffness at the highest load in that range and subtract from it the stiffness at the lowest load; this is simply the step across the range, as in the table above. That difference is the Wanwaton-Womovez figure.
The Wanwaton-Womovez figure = -1.6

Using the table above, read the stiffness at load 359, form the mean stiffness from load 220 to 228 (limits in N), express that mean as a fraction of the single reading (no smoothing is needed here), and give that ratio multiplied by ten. 11.2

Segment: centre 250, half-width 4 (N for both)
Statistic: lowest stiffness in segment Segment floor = 5.81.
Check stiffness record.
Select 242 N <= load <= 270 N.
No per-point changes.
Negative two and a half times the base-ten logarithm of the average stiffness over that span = -1.79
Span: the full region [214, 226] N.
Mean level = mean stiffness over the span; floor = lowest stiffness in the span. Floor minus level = -0.49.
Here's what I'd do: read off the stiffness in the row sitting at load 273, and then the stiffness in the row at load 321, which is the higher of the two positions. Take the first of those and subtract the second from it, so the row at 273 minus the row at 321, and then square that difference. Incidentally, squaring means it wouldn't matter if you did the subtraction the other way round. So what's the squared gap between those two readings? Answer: 4.2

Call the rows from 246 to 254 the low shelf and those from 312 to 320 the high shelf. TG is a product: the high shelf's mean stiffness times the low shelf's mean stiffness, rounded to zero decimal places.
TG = 34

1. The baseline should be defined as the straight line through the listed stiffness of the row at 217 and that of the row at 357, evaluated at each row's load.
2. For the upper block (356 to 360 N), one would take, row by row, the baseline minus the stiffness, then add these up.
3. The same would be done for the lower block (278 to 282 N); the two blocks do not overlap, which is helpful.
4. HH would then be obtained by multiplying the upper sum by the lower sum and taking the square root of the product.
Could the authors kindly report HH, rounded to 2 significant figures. 0.78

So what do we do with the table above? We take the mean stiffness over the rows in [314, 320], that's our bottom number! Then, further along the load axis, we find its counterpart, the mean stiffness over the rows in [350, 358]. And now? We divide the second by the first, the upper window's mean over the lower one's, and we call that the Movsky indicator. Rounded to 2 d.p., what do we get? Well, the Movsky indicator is 1.00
